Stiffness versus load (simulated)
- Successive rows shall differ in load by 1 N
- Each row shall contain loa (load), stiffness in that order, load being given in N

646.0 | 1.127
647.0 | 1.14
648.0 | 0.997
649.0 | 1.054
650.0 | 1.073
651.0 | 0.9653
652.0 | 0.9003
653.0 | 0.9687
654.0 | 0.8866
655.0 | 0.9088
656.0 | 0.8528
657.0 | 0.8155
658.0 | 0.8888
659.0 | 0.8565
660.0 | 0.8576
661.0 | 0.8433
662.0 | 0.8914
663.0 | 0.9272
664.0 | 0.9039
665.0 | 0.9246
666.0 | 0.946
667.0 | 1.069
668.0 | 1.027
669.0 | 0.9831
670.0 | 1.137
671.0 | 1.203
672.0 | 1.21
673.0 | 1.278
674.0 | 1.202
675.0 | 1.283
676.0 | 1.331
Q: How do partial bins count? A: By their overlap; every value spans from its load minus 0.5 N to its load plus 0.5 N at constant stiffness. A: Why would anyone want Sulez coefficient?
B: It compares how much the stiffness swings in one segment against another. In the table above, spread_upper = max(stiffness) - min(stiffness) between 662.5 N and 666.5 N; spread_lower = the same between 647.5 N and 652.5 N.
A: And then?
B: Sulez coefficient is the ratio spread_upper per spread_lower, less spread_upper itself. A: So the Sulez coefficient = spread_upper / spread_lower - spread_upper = 0.20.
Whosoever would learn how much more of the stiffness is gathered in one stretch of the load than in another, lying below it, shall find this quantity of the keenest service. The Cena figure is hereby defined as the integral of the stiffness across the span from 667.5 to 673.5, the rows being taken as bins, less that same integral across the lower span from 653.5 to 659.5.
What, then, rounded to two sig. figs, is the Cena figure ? 1.6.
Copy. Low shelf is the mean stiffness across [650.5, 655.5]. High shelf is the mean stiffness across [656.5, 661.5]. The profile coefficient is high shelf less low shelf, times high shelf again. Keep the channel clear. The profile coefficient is -0.1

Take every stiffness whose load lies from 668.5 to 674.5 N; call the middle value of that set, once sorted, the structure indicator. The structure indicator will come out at 1.20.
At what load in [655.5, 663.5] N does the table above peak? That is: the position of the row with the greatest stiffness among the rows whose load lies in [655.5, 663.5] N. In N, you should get 663.0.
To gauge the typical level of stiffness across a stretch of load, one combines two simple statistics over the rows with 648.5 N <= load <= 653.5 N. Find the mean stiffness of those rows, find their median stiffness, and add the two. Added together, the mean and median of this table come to 1.96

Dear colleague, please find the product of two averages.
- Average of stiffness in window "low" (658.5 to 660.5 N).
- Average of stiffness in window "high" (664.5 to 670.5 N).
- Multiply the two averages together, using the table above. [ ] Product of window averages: 0.87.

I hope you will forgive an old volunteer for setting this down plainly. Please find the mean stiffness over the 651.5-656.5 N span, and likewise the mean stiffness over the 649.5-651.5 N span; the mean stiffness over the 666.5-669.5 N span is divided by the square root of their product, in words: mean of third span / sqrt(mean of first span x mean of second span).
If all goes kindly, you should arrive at 1.07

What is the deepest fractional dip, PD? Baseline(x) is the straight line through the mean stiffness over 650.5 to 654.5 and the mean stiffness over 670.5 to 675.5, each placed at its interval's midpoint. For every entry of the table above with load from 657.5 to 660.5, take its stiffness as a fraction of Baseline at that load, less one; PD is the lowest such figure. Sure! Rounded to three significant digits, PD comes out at -0.177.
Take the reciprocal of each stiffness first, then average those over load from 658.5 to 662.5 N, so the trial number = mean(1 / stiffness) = 1.16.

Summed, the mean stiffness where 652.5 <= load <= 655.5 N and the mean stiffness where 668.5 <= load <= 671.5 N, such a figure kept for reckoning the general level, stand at 2.03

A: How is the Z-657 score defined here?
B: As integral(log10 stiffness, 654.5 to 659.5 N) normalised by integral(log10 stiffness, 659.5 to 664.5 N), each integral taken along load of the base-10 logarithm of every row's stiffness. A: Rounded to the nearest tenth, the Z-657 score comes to 1.2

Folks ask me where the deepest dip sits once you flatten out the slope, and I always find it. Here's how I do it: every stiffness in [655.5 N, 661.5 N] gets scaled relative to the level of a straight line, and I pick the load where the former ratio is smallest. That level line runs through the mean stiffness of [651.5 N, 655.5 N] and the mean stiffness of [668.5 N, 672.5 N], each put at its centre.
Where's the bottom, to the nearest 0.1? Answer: 661.0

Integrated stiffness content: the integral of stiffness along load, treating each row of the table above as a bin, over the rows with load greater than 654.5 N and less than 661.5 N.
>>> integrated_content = 6.0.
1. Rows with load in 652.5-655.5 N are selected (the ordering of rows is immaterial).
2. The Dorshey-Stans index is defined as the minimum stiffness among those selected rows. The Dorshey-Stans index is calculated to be 0.8866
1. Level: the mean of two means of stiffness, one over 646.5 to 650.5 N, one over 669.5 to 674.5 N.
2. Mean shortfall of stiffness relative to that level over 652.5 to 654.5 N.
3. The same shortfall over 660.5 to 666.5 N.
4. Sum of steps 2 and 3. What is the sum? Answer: 0.44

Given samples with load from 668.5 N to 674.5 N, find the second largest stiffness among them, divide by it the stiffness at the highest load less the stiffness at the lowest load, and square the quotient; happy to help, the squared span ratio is 0.033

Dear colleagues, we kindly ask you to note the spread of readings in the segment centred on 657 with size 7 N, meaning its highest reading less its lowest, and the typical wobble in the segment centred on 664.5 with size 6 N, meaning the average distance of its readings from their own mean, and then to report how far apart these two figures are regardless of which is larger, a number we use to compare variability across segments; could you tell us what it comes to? 0.051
